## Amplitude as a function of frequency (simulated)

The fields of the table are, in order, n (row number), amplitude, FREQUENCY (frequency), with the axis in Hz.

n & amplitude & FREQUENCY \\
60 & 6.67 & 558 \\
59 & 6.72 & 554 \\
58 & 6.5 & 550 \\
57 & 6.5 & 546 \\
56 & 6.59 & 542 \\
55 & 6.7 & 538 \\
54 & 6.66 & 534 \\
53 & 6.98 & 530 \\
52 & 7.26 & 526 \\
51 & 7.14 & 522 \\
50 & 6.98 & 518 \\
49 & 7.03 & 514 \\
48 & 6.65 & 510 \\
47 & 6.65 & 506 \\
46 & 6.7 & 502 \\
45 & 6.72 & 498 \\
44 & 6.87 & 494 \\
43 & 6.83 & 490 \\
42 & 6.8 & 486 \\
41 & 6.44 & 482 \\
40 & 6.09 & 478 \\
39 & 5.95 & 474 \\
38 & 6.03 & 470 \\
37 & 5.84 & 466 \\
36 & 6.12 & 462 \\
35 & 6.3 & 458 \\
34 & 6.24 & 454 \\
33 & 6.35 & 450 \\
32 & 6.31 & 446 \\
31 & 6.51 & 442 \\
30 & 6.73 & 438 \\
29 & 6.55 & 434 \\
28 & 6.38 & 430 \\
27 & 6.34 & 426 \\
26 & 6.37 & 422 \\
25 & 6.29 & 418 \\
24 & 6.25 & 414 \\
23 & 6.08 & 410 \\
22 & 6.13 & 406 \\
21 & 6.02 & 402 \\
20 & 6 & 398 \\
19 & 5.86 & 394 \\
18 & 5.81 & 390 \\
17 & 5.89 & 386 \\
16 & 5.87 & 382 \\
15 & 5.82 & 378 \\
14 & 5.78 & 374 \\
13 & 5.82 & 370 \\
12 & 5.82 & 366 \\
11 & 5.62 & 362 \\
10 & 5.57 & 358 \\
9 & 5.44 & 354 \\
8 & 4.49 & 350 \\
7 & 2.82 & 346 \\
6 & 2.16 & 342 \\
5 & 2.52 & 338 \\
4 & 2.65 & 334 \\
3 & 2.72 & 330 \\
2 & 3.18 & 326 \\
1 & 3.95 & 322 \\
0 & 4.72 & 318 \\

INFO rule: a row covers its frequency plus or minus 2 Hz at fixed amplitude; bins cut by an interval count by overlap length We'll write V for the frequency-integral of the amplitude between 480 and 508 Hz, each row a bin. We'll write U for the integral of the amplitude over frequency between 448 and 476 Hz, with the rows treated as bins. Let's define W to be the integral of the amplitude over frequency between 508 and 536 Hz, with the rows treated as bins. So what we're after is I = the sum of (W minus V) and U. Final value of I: 178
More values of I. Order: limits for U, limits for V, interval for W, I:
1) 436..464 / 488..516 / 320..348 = 68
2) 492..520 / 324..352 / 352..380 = 268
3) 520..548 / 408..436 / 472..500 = 197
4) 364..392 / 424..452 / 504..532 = 177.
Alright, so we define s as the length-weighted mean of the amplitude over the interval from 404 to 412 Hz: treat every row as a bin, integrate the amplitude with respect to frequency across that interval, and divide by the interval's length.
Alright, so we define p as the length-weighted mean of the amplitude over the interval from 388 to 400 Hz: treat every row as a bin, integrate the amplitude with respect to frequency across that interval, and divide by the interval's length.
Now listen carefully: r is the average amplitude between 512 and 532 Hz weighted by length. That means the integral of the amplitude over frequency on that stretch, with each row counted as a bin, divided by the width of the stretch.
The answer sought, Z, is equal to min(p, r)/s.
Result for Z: 0.96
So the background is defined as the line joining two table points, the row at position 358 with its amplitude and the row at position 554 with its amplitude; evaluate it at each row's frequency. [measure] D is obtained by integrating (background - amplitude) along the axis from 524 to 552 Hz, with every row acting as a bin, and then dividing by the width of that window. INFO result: -0.115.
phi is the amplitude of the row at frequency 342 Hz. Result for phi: 2.16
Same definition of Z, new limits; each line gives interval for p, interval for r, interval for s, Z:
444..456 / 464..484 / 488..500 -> 0.89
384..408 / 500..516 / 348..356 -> 1.20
